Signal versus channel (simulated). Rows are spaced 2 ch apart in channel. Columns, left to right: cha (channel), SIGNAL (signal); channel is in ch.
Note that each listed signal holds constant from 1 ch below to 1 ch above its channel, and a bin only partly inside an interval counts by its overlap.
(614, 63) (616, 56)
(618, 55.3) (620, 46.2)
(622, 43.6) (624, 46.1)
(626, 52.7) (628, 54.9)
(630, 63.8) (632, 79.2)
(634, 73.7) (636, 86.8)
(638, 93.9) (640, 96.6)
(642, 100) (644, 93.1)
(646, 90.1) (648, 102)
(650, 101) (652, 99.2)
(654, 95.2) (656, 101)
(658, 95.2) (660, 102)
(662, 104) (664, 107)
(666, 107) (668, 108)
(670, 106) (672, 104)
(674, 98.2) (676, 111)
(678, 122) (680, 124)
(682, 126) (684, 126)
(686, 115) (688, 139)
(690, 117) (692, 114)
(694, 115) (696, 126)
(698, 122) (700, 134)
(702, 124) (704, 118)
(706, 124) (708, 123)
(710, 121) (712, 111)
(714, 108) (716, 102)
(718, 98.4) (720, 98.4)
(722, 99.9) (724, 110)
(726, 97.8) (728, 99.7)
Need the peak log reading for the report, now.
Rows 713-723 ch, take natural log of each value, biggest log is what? 4.68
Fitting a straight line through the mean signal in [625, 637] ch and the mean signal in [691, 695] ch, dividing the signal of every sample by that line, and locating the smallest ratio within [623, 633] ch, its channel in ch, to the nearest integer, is 624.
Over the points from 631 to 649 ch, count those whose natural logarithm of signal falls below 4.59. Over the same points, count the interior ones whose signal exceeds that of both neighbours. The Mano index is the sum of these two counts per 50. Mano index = 0.160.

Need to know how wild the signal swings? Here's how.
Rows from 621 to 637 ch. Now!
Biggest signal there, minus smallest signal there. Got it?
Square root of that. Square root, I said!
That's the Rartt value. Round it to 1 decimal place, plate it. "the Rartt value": 6.6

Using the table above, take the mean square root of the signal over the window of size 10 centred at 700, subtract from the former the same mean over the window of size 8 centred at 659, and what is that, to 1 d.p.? 1.1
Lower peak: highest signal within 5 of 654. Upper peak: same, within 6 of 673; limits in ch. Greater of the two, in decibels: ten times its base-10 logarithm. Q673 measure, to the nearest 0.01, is 20.86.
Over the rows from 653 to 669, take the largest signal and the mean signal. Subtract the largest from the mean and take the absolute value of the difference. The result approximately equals 5.6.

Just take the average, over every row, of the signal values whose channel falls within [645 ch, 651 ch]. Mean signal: 98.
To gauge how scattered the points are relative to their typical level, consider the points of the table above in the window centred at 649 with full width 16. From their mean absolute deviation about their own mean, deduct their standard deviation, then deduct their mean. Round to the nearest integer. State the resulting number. -98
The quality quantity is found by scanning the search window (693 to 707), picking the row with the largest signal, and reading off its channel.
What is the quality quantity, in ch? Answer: 700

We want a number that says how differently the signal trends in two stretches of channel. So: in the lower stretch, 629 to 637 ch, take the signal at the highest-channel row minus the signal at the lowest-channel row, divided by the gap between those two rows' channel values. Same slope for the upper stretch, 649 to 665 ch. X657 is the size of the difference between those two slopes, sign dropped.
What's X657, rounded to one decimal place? 3.4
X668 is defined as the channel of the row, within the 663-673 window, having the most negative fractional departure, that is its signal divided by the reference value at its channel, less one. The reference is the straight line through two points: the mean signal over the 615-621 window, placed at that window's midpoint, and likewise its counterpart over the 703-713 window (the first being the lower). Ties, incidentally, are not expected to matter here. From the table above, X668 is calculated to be 672 ch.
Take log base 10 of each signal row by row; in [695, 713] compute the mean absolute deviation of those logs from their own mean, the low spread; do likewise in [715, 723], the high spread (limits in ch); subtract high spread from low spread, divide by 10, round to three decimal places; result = 0.001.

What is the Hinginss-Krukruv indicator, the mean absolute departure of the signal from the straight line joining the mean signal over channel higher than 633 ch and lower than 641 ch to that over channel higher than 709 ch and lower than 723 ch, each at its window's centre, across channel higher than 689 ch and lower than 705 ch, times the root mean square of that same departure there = 417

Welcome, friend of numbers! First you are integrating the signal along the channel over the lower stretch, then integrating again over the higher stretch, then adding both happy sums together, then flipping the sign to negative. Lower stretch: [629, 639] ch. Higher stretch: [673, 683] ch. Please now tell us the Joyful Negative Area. -1957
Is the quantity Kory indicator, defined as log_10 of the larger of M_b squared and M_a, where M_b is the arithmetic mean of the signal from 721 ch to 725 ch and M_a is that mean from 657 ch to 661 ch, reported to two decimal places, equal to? 4.04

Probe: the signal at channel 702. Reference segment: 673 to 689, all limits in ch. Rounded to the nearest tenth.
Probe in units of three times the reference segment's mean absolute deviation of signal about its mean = 4.6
